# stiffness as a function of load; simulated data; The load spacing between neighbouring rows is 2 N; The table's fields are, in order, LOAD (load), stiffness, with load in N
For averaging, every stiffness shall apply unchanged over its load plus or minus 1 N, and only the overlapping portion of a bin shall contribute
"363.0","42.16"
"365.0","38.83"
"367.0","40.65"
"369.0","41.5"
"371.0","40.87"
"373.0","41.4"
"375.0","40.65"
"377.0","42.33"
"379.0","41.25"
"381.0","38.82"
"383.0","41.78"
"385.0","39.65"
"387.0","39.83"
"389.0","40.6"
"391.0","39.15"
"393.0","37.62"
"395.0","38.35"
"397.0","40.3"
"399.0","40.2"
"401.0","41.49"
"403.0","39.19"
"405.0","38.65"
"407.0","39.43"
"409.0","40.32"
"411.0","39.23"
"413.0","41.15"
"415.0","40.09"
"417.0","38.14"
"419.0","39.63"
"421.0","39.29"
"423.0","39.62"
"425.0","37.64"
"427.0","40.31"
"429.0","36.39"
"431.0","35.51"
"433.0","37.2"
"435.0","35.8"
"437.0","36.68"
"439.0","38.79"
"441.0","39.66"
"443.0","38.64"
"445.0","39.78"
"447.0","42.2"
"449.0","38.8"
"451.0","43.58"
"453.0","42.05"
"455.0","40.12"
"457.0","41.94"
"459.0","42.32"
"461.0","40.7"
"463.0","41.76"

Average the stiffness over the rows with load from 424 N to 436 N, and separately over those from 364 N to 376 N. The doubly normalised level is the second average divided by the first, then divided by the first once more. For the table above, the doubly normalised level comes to 0.0295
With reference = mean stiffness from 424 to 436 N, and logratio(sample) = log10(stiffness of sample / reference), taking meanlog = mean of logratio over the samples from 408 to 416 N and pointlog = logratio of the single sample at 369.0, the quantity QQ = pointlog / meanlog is 1.4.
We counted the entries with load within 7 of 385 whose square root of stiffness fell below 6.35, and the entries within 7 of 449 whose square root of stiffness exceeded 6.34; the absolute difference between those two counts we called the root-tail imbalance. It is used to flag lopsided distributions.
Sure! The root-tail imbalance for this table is 1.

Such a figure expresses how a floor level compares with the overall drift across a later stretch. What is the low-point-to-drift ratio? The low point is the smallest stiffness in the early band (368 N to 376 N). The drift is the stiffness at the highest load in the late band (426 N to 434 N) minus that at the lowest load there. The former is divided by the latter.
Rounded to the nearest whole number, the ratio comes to -13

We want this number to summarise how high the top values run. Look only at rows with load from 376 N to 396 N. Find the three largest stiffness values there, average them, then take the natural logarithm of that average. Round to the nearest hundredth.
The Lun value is 3.73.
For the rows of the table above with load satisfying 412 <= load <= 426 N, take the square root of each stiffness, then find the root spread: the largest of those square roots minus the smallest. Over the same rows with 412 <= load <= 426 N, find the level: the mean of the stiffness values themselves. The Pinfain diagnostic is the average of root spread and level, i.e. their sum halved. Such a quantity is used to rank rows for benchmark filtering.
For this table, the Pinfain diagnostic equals 19.8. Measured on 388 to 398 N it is 19.7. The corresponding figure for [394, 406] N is 20.0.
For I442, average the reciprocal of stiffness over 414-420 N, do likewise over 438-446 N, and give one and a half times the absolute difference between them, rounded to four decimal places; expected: 0.0001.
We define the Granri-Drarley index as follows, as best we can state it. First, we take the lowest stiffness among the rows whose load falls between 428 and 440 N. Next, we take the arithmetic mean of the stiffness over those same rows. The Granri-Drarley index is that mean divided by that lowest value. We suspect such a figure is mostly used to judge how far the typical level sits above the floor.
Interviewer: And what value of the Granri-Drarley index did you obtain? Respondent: 1.03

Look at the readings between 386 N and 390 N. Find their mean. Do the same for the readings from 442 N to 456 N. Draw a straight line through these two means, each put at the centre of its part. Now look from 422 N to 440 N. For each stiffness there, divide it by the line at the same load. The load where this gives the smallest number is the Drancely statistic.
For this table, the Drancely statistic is 431.0 N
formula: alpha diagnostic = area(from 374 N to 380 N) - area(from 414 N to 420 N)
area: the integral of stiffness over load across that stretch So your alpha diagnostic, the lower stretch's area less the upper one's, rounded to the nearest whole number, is 13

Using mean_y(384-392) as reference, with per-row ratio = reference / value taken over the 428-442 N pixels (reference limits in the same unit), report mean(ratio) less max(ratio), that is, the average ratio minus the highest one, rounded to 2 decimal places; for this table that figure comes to -0.05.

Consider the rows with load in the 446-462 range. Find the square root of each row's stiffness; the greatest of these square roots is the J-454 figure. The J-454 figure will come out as 6.60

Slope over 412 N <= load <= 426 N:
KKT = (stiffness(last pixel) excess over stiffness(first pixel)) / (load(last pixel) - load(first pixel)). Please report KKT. -0.29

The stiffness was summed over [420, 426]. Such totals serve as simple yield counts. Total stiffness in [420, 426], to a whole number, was 117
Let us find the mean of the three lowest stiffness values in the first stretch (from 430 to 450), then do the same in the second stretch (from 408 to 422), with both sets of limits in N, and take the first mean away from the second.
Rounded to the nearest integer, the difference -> 3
